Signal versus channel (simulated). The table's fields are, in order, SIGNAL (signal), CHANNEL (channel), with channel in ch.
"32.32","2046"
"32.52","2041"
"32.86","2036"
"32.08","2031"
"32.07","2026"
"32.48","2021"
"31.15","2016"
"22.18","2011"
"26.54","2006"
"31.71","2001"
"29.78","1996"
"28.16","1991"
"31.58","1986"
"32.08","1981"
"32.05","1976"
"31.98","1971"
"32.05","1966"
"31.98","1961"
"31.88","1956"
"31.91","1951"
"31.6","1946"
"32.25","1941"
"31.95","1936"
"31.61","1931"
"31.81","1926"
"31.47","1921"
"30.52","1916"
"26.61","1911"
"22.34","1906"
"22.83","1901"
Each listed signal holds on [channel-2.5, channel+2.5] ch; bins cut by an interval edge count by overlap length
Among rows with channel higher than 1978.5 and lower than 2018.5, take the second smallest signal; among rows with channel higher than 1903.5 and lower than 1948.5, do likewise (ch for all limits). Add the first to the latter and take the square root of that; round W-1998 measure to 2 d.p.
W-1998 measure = 7.29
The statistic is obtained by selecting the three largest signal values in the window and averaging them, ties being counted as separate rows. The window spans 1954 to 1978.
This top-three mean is 32.0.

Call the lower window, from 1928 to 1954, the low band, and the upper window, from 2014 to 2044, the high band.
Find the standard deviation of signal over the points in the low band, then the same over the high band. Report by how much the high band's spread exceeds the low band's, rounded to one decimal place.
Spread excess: 0.3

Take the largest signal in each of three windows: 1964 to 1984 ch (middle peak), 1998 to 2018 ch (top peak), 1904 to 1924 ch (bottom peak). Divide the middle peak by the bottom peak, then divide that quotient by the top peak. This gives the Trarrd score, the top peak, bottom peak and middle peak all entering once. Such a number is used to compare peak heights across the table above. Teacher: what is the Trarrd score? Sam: 0.0321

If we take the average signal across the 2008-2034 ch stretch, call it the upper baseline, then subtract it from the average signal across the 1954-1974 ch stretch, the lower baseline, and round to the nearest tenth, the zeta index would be 2.0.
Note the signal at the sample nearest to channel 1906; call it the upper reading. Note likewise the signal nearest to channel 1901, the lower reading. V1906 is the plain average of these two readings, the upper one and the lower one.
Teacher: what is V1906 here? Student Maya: 22.6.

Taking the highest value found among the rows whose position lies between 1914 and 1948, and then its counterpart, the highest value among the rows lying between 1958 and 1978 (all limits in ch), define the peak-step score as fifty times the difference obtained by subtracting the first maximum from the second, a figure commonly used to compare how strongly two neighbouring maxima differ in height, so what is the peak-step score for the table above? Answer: -10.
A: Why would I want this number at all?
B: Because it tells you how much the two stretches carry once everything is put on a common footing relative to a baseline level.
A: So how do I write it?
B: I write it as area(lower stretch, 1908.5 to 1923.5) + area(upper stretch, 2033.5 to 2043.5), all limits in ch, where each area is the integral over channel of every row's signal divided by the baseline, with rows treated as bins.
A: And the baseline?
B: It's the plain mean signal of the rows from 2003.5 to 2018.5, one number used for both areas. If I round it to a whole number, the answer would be 29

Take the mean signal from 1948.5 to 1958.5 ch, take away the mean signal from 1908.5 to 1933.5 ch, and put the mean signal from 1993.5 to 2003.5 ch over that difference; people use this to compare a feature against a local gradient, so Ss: 21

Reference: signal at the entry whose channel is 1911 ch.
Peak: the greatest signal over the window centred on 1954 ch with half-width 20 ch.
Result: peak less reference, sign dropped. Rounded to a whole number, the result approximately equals 6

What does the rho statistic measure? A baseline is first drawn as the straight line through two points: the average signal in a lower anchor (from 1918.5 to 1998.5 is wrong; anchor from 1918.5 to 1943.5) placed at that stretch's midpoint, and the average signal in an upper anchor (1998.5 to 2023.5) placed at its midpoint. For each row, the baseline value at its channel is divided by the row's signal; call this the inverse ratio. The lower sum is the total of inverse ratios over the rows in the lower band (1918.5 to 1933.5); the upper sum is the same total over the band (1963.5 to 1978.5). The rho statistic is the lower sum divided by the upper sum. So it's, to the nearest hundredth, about 1.07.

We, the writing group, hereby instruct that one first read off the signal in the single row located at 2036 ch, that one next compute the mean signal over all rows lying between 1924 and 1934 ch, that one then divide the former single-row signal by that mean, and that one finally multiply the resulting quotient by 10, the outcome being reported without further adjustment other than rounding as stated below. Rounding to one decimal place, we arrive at 10.4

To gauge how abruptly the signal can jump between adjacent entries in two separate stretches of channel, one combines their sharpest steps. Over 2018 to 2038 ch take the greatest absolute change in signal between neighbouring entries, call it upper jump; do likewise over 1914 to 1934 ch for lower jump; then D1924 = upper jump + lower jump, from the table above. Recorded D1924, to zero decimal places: 2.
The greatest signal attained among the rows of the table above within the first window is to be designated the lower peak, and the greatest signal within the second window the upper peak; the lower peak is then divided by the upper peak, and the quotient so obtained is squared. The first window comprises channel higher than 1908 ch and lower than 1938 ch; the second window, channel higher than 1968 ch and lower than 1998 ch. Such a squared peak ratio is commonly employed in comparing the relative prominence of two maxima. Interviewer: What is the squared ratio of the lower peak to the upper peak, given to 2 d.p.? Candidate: 0.99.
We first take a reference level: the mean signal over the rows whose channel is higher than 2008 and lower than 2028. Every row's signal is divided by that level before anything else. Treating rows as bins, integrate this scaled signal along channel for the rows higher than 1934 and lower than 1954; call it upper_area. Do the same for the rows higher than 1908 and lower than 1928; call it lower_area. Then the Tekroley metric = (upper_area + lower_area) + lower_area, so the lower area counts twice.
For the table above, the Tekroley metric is 62.5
